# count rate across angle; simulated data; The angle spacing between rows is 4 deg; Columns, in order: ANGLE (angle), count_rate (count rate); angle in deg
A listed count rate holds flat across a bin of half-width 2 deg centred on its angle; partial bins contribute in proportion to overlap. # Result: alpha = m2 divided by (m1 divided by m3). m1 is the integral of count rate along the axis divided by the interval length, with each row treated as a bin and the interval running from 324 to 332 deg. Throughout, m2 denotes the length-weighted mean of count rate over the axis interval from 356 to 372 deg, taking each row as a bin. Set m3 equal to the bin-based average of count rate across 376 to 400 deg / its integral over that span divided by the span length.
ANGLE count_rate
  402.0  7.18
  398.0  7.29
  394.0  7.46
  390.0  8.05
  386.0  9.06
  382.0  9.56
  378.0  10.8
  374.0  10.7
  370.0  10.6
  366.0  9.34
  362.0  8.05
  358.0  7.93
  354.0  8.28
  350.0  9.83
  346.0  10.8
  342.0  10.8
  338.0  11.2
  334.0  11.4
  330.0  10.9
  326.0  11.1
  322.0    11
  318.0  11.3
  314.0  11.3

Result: 7.1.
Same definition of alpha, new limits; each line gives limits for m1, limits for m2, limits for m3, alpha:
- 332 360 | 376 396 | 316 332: 9.9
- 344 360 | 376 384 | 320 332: 12.2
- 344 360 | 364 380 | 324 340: 12.5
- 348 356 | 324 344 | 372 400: 11.0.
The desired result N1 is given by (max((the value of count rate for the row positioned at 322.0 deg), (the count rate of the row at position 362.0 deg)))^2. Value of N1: 121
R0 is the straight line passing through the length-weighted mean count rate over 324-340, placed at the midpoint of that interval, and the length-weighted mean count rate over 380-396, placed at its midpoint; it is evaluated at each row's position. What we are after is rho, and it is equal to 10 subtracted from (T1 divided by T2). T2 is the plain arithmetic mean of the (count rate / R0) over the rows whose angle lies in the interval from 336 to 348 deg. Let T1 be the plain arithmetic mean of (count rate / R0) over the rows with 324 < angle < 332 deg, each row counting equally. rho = -9.05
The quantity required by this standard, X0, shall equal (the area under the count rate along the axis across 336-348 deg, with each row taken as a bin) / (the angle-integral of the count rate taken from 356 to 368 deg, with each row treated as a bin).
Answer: 1.30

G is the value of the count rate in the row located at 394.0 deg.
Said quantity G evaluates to 7.46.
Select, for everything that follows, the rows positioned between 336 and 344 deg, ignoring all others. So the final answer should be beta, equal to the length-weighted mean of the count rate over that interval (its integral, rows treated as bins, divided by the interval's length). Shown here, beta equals 11.0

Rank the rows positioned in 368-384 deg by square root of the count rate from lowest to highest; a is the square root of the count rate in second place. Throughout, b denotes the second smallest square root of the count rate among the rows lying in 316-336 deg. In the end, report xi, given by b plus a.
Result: 6.6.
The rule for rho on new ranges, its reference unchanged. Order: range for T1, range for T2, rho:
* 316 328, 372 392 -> -9.12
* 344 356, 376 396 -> -9.10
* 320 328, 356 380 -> -9.06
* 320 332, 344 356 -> -8.97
